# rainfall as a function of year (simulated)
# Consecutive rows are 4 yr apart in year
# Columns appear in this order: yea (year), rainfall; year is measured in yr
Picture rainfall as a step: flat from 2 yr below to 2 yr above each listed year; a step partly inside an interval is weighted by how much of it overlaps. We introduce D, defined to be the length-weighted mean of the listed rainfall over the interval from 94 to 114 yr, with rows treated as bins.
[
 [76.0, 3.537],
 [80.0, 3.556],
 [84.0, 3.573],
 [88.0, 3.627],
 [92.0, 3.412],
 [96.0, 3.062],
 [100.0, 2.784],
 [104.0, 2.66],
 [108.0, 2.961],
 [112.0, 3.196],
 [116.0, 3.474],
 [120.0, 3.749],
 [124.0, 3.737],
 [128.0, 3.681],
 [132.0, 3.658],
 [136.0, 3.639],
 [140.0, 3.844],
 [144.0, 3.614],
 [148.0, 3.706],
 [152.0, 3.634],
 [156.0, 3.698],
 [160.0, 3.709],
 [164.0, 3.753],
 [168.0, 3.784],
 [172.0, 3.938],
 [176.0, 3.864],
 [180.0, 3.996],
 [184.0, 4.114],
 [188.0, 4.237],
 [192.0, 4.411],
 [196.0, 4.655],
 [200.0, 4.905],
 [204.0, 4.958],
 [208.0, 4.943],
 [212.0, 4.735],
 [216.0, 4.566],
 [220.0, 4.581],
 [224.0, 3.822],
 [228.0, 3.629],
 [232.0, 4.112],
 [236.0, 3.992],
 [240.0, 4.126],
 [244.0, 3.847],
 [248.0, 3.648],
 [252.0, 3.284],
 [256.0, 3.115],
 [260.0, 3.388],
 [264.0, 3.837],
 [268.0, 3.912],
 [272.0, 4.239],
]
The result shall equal 2.93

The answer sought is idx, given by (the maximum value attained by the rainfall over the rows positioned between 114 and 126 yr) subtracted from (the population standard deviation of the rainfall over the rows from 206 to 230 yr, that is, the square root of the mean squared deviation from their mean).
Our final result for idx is -3.3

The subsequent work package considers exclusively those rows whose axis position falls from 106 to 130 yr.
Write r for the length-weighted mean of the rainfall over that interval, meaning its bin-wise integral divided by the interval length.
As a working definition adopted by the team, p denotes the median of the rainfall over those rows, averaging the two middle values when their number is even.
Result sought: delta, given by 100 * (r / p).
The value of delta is 96.9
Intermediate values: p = 3.58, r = 3.47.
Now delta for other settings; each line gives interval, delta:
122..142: 100.8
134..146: 101.6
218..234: 101.7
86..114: 101.3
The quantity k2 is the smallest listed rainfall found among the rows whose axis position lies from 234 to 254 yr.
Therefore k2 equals 3.284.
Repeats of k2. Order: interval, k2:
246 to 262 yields 3.115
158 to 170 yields 3.709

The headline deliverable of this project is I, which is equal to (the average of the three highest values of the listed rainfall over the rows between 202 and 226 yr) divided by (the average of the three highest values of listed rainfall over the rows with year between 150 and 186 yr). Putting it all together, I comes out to 1.2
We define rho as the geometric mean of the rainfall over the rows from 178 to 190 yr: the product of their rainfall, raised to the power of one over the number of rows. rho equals 4.11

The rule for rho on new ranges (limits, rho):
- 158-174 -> 3.80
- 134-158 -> 3.69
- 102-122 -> 3.19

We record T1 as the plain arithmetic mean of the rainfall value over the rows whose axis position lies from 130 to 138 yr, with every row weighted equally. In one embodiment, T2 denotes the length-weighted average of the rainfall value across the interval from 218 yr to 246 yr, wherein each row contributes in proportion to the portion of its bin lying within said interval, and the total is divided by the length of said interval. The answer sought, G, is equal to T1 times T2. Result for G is 15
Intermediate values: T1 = 3.6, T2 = 4.0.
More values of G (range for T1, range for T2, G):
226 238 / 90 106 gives 12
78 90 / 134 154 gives 13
